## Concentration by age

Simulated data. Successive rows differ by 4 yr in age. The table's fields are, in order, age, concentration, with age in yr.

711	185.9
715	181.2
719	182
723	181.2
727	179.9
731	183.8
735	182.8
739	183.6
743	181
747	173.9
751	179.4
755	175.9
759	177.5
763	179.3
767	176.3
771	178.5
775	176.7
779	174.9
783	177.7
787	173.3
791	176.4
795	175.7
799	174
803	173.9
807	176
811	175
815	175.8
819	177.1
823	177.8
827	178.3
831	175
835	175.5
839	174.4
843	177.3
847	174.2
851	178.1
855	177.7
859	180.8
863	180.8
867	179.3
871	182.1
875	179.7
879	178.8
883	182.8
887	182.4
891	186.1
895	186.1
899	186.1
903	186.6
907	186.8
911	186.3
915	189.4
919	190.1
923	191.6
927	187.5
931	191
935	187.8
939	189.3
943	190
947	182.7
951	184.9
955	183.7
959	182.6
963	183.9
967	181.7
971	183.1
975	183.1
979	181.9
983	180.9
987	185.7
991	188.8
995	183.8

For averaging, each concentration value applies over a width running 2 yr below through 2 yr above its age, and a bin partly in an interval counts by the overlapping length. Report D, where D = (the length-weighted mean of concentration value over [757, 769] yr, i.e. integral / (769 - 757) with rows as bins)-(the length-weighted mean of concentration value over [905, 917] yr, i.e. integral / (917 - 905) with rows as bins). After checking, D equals -10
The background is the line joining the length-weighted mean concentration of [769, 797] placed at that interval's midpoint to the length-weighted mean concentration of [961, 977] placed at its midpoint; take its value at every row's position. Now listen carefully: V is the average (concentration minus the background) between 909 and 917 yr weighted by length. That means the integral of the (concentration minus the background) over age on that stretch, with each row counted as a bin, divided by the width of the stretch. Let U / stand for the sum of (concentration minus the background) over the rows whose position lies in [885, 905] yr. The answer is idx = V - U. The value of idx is -19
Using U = 26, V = 6.9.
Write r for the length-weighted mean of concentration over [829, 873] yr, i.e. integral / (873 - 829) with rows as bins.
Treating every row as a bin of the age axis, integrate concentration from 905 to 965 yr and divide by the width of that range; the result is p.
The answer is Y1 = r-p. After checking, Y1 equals -9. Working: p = 187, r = 177.7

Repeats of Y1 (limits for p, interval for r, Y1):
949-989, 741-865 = -6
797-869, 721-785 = 2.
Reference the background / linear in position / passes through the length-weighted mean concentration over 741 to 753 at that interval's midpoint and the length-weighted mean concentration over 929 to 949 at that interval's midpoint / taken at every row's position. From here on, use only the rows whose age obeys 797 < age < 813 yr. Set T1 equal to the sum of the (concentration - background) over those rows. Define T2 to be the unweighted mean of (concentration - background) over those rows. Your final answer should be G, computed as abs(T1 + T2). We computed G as 32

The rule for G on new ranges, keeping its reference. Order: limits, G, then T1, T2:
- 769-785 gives 14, -11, -3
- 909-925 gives 12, 9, 2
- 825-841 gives 34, -27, -7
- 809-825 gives 27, -21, -5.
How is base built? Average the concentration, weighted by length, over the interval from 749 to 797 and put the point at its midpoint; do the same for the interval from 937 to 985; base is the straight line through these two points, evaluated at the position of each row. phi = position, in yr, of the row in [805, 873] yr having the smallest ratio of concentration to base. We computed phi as 847 yr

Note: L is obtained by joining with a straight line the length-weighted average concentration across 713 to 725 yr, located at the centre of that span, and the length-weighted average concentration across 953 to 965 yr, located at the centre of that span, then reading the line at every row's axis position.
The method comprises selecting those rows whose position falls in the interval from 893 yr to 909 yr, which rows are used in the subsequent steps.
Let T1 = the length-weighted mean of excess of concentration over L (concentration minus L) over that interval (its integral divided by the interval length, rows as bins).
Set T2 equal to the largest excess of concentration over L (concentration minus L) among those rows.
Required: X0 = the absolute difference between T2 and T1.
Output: 0.35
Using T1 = 3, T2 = 4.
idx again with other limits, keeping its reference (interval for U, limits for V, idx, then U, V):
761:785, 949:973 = -8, 9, 0.7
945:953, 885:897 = 2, 3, 4.8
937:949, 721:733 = -8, 16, 7.5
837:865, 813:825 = 7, -7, -0.6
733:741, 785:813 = -19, 17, -1.9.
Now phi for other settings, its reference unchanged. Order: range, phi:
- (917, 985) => 983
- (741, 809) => 787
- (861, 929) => 879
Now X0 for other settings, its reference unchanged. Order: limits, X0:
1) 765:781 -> 1.92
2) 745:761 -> 2.74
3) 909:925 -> 2.20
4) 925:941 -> 2.12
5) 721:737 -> 1.86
